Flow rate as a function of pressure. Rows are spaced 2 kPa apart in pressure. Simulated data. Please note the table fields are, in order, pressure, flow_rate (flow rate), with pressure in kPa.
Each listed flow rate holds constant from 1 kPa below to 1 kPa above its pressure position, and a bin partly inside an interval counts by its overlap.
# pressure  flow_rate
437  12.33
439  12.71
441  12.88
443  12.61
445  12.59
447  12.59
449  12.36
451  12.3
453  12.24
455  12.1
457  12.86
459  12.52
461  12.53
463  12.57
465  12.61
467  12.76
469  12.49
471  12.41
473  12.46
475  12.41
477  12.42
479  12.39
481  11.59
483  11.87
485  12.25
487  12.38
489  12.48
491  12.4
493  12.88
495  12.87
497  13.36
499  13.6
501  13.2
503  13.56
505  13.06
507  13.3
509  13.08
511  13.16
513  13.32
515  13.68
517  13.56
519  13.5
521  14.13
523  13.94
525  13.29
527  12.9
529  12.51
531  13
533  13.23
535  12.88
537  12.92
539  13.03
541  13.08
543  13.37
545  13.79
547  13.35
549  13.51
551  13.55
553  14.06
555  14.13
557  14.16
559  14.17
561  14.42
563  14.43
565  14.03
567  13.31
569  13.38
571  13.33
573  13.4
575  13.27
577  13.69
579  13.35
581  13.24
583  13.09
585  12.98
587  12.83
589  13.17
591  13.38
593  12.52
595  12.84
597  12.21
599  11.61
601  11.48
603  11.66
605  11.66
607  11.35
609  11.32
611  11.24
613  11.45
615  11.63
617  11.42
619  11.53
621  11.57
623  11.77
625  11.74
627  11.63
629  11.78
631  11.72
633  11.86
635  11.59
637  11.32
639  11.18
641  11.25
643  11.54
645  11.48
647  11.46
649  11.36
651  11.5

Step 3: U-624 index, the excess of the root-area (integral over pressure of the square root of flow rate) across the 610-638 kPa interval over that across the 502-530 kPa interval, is -7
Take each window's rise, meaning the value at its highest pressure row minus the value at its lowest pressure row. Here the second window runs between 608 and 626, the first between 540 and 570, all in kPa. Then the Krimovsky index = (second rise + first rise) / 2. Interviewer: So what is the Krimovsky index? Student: 0.36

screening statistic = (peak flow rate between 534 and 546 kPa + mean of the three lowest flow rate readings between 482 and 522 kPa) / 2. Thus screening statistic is 13.0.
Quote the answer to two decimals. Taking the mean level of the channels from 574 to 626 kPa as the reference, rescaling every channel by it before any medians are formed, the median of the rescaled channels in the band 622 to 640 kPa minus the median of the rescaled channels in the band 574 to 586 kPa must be -0.13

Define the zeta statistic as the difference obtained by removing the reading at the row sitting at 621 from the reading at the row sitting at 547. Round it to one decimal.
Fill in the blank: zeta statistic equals 1.8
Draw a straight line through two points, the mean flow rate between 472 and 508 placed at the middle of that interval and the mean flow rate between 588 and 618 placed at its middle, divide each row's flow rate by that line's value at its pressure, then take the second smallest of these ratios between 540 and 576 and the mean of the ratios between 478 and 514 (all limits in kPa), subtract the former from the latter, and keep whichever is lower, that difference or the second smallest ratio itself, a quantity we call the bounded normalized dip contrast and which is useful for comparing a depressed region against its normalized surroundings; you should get -0.070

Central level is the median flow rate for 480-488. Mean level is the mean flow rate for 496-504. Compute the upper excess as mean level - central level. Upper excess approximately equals 1.4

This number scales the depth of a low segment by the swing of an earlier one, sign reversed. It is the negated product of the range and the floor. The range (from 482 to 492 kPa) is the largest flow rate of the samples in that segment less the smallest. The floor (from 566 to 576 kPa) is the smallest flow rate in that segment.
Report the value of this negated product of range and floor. -8.1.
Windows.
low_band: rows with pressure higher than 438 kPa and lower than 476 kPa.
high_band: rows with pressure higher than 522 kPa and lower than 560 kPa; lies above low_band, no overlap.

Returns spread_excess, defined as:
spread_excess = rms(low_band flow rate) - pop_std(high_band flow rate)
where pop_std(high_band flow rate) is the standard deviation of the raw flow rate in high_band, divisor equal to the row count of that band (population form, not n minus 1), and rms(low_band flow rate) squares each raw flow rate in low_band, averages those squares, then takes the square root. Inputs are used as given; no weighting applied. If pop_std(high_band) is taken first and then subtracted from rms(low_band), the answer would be 12.0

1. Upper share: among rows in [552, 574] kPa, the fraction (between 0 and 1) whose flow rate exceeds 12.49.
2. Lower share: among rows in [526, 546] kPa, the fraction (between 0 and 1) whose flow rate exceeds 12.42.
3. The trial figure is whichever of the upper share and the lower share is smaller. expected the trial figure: 1.0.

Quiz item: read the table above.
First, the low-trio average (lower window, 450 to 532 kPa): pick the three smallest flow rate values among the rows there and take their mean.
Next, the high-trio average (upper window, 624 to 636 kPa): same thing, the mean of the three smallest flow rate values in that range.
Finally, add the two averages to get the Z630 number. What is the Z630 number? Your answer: 23.5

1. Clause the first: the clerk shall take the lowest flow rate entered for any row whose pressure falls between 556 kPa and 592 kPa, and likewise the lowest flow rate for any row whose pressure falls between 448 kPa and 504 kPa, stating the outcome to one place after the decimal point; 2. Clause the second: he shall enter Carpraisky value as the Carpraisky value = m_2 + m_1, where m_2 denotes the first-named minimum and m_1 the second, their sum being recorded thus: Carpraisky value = 24.4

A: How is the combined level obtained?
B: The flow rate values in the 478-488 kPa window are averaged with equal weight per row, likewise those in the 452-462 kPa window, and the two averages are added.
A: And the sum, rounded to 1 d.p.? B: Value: 24.5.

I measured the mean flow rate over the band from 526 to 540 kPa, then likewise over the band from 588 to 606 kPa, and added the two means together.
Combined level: 25.2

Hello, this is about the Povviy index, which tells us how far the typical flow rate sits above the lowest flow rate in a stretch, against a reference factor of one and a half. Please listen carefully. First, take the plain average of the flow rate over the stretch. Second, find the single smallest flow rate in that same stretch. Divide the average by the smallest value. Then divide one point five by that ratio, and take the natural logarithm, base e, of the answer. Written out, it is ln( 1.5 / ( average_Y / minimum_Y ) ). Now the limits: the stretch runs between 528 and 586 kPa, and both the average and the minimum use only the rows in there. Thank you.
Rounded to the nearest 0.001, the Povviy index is 0.331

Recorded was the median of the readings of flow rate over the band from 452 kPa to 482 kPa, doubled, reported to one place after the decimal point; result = 24.9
